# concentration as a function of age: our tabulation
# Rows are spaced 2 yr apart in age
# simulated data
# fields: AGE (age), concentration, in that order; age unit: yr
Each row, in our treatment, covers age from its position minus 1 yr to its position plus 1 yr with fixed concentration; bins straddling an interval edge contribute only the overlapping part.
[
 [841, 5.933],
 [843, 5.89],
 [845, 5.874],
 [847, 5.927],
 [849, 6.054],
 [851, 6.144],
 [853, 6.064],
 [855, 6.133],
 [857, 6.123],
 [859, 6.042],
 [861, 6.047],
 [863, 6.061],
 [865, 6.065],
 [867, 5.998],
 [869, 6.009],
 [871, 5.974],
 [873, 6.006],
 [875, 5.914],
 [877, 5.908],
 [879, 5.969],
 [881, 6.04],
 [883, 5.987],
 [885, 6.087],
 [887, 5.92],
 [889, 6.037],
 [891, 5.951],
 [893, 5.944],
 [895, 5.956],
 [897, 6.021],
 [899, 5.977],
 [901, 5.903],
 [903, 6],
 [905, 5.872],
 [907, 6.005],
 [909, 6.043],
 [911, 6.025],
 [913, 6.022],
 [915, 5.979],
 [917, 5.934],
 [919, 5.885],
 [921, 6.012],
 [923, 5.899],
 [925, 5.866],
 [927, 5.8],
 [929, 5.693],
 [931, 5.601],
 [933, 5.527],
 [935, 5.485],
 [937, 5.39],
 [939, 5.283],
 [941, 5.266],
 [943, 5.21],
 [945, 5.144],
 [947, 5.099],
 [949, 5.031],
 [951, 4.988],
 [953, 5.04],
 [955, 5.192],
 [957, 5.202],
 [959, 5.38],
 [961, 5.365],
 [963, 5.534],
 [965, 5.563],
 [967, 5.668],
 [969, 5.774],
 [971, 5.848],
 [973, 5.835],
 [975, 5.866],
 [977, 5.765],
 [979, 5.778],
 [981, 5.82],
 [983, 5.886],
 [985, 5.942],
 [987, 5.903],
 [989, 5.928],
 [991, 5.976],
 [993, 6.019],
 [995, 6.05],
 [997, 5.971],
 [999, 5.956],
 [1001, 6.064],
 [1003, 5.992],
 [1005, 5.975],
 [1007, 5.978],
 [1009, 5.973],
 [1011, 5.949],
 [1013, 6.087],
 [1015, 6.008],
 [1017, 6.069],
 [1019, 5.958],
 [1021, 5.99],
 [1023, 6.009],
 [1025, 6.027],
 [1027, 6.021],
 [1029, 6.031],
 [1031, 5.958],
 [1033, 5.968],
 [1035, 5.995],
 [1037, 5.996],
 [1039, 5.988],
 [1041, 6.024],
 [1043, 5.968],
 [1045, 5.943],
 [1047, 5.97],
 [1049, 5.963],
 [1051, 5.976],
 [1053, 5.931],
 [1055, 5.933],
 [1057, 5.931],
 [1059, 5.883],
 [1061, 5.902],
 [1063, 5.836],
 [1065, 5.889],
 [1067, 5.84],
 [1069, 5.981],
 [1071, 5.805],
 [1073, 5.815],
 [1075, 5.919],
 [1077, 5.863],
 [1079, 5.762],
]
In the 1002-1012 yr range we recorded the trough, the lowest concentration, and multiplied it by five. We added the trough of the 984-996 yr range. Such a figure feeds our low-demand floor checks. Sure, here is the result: 35.6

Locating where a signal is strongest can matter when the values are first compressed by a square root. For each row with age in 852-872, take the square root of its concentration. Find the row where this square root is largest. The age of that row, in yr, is 855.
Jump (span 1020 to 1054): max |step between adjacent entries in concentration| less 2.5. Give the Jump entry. -2.43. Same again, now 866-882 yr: -2.41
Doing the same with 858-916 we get -2.33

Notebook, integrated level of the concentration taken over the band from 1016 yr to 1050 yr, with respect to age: 203.8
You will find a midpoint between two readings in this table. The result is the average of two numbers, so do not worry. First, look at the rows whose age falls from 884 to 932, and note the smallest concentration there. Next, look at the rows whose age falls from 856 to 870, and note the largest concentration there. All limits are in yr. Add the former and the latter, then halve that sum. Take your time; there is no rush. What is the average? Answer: 5.86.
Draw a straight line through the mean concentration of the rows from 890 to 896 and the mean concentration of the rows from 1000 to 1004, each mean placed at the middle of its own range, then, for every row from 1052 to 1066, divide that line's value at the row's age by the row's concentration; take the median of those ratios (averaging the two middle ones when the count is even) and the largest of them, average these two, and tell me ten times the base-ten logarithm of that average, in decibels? 0.15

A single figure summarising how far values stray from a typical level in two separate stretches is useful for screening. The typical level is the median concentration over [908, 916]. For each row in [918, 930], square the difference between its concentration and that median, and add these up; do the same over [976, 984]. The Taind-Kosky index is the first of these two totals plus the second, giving 0.41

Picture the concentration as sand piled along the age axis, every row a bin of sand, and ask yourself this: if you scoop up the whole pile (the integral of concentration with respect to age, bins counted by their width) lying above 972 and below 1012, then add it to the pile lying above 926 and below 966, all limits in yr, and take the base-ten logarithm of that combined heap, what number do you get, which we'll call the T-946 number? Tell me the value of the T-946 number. 2.65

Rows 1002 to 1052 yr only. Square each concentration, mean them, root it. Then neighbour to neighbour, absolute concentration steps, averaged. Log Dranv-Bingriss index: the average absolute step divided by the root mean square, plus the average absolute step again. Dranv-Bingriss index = 0.04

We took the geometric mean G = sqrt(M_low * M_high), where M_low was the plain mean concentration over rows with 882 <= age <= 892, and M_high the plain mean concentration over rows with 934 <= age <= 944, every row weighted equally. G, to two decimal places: 5.65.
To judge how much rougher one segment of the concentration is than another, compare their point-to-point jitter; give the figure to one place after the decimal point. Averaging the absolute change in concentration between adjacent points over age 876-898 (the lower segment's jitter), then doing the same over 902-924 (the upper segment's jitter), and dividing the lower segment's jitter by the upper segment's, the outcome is 1.1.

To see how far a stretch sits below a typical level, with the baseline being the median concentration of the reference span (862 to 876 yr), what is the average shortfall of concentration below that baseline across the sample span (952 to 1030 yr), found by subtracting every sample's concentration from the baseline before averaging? 0.18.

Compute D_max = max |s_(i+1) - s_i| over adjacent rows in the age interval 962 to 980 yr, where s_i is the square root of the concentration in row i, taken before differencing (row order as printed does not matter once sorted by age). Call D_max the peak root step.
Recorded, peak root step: 0.022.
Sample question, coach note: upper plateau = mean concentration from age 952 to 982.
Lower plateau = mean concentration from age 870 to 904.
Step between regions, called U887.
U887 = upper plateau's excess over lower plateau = -0.40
